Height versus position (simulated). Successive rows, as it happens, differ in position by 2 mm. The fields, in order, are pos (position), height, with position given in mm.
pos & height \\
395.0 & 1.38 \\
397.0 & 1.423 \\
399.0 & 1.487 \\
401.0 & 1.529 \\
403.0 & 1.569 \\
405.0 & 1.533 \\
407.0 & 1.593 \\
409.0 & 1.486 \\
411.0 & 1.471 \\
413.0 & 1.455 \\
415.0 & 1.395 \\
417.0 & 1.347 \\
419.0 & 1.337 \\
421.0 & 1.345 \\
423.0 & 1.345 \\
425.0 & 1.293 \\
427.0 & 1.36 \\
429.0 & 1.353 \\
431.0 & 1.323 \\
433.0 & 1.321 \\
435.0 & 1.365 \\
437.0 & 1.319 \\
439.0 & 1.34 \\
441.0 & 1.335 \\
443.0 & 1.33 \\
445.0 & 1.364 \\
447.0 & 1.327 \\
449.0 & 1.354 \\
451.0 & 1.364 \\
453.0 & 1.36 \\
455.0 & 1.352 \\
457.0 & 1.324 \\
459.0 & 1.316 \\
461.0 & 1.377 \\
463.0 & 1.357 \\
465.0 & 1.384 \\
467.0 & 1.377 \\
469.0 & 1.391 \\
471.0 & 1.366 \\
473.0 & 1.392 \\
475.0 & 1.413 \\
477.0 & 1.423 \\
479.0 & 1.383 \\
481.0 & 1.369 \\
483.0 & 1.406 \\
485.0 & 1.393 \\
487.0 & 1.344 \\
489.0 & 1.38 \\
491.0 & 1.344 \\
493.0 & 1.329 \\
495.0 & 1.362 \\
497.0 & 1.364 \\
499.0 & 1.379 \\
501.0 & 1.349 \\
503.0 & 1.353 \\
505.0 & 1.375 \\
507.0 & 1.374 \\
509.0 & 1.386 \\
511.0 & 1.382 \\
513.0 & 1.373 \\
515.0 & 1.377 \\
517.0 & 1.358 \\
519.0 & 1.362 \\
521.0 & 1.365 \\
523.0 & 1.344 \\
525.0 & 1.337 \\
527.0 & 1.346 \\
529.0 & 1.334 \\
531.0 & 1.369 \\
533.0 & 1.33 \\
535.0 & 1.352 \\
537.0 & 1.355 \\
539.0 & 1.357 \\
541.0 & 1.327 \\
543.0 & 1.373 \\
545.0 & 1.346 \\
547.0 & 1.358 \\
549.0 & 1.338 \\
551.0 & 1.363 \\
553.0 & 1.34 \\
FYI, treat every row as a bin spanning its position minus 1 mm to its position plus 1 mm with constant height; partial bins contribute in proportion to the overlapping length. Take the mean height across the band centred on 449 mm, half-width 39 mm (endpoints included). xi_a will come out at 1.36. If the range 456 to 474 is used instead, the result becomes 1.36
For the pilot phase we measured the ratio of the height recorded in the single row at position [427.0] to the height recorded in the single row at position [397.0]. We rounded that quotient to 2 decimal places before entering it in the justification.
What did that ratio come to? 0.96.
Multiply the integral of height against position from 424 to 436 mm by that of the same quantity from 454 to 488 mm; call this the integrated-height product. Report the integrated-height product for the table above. 749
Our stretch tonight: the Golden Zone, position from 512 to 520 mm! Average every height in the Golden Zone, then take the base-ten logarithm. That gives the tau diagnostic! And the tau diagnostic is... 0.1359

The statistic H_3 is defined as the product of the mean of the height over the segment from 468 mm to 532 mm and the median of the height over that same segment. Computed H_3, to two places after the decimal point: 1.87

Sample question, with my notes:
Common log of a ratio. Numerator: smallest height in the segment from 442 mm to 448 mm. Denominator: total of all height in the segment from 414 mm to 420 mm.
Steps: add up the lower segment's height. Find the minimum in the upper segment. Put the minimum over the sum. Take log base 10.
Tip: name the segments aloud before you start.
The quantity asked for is -0.488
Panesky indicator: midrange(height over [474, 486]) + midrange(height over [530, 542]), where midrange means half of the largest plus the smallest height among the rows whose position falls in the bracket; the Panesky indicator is 2.74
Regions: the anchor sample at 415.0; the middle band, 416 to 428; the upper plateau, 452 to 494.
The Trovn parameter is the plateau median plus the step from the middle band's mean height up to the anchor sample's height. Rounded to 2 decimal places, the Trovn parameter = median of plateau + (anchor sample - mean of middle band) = 1.43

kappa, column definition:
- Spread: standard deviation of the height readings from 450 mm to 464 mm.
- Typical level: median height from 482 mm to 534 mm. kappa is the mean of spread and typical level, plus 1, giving 1.69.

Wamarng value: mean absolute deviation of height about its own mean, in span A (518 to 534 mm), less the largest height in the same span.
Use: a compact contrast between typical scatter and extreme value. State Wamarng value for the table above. -1.36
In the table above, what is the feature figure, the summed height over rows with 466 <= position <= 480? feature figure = 10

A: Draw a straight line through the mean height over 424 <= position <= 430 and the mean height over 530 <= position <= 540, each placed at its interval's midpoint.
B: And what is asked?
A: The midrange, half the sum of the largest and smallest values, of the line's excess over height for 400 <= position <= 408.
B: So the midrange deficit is -0.23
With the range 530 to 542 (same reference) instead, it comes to 0.00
